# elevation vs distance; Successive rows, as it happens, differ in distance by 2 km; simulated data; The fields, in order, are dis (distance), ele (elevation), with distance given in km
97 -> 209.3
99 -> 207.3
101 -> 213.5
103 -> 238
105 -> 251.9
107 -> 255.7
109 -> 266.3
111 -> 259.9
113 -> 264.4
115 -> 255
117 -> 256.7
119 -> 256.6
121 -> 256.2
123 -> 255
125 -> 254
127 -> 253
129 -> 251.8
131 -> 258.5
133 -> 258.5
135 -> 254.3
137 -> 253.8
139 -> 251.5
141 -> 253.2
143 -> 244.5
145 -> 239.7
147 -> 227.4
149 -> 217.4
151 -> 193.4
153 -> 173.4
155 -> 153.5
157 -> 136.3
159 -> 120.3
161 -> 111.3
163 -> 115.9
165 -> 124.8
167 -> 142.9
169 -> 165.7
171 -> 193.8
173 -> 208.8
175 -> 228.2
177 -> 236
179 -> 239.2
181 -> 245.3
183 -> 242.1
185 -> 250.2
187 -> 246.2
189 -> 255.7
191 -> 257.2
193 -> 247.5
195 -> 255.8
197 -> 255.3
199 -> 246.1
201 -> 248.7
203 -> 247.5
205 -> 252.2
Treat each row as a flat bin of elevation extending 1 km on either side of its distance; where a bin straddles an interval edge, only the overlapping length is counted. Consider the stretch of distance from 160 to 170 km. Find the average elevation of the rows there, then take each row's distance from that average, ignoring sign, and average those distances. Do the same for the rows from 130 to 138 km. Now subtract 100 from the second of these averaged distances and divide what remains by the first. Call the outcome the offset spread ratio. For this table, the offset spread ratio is -6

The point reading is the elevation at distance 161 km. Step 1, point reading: 111.3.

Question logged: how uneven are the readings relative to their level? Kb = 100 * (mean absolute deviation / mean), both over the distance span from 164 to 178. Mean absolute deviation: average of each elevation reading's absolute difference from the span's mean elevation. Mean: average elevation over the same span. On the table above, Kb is 19.0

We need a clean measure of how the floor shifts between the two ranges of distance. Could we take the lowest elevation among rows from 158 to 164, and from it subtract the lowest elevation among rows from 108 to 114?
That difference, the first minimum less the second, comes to -149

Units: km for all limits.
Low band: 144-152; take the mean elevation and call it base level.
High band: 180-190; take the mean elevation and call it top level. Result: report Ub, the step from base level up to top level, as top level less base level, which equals 28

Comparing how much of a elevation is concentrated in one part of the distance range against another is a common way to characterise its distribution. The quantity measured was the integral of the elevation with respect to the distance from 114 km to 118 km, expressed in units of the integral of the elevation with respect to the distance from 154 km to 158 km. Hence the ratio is 1.8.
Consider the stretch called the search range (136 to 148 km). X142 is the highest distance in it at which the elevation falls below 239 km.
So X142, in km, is 147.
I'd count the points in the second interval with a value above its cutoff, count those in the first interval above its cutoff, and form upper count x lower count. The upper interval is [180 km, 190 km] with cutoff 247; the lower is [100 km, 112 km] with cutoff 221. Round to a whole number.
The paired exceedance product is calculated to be 10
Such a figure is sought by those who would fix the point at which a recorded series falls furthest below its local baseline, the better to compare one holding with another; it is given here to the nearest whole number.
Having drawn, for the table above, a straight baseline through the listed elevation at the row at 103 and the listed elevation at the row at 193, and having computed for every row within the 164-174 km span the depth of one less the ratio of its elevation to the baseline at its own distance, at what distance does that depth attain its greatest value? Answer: 165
